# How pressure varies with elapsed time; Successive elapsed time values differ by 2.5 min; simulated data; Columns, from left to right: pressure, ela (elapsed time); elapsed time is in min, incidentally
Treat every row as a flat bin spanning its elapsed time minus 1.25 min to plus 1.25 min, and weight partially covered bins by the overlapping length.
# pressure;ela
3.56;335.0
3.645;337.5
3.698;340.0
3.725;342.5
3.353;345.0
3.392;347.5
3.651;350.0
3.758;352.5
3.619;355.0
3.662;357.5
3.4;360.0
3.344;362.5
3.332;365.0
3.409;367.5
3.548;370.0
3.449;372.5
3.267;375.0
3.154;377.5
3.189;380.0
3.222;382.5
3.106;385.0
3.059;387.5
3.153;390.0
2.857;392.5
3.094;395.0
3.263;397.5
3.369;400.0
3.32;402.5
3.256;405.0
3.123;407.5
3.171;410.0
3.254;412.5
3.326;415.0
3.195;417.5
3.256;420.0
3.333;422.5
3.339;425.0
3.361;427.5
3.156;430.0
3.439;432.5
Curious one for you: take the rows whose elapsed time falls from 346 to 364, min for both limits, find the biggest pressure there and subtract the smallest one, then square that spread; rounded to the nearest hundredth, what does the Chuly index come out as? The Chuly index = 0.17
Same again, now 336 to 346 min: 0.14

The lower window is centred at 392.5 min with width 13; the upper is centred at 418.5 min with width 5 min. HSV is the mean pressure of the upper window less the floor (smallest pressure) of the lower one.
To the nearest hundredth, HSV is 0.37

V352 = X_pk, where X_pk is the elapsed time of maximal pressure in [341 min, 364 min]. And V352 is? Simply 352.5 min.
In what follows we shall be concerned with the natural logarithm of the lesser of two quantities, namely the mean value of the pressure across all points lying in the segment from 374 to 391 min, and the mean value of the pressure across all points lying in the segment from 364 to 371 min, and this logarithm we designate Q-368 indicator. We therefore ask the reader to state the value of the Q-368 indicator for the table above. 1.15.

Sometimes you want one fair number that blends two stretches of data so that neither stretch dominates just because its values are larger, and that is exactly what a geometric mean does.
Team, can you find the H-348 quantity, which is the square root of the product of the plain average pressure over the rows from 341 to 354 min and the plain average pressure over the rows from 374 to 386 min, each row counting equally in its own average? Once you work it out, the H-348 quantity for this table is 3.38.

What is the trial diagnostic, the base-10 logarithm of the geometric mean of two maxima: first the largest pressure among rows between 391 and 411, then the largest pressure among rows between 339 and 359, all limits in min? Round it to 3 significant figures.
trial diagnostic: 0.551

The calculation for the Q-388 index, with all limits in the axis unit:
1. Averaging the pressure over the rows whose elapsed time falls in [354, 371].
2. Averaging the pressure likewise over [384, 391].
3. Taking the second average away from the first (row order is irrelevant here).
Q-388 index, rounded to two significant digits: 0.37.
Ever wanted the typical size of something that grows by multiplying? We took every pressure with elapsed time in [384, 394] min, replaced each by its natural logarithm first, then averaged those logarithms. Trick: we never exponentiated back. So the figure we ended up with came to 1.11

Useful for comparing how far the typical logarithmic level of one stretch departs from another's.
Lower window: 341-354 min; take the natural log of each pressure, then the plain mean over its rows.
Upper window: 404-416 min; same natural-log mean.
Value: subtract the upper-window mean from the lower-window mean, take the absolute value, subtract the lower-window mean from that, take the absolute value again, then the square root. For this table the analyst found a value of 1.08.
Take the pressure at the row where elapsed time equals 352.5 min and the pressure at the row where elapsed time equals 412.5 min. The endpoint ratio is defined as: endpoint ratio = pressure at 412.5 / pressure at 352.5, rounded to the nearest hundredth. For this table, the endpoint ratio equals 0.87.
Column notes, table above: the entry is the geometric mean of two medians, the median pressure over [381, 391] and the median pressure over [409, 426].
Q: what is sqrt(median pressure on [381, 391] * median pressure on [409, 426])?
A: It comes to 3.19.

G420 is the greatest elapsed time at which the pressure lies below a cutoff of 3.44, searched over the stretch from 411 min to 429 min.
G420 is 427.5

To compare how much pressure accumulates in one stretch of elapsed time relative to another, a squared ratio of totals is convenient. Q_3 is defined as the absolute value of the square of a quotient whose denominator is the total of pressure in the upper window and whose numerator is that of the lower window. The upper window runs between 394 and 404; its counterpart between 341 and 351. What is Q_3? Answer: 1.17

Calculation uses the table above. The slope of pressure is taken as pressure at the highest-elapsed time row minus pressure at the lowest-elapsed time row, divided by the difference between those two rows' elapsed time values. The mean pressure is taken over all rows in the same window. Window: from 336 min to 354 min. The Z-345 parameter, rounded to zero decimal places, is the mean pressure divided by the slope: 478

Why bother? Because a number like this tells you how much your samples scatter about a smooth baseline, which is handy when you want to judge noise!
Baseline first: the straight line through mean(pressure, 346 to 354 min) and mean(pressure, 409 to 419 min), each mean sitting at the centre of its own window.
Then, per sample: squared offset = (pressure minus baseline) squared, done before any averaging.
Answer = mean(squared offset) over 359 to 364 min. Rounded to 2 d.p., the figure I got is 0.03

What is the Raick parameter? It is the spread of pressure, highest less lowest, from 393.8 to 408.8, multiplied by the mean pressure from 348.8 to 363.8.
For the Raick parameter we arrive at 1.0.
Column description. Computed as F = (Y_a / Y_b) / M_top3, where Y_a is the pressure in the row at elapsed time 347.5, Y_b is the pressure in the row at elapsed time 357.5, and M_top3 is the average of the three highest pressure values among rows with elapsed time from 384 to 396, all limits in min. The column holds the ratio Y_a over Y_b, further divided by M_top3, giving 0.30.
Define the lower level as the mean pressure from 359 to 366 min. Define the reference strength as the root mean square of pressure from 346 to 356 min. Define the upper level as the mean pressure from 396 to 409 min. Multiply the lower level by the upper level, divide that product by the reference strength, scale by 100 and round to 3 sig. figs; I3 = 304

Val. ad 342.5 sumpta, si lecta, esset 3.725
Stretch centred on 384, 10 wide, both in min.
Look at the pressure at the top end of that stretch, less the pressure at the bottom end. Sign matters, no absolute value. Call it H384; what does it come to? -0.13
